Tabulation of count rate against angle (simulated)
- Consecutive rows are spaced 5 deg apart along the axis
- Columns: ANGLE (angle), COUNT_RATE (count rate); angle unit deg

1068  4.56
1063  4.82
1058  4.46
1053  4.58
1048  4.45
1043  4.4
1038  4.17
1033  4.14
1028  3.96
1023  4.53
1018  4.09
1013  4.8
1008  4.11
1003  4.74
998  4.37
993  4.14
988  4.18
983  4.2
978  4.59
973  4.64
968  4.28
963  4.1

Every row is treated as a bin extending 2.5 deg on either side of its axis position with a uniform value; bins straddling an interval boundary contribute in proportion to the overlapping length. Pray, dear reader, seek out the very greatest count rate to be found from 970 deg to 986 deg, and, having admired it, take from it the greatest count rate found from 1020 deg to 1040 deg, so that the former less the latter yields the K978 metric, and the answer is 0.11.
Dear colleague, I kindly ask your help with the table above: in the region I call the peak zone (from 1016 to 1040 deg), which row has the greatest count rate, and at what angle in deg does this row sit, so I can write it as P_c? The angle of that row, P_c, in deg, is 1023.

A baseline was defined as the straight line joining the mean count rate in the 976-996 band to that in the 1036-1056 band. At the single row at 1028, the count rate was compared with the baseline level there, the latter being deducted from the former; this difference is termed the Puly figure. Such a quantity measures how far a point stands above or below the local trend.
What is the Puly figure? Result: -0.4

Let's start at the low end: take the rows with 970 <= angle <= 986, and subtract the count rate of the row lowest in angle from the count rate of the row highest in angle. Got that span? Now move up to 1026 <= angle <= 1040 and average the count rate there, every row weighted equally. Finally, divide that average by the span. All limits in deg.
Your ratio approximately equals -9.3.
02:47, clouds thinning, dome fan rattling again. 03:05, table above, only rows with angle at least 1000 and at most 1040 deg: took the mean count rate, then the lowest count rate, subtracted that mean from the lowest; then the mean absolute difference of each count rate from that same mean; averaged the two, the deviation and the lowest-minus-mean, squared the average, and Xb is 0.002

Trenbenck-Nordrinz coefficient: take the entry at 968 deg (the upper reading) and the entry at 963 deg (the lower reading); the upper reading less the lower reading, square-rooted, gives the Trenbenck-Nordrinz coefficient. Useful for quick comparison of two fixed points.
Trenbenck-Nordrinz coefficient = 0.42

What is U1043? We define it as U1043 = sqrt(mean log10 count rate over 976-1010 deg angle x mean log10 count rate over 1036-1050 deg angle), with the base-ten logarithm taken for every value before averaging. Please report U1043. 0.637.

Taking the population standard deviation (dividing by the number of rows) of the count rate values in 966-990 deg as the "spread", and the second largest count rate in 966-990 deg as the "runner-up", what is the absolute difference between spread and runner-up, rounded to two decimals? 4.39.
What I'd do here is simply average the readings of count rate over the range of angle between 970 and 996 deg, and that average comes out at 4.35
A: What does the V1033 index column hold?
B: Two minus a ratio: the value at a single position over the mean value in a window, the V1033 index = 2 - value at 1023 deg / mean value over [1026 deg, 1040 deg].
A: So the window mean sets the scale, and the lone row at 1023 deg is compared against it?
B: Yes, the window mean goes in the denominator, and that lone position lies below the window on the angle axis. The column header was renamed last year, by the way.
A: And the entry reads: 0.89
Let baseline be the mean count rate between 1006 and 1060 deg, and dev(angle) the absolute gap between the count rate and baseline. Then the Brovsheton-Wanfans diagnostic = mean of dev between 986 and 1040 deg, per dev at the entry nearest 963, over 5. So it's 0.21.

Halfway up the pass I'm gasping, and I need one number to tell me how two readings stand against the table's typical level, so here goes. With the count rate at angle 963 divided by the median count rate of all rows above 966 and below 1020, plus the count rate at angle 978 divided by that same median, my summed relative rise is 2.030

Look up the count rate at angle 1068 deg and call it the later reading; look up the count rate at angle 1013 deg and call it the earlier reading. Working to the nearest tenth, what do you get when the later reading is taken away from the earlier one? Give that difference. 0.2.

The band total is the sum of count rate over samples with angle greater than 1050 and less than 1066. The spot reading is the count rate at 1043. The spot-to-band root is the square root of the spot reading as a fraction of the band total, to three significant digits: 0.563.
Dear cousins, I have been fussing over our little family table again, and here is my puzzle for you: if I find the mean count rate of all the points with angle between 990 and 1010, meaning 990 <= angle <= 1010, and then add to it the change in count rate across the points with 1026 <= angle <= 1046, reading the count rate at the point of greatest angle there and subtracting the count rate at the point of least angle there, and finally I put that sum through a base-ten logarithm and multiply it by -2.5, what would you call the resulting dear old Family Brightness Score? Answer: -1.70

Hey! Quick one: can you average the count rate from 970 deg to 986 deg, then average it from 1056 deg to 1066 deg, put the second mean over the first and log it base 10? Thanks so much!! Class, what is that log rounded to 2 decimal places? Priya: 0.02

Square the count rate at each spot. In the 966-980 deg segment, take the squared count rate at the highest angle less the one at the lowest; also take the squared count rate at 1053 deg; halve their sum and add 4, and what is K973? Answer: 15.9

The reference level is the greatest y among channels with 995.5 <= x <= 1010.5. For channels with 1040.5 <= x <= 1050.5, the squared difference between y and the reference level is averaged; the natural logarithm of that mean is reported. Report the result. -2.30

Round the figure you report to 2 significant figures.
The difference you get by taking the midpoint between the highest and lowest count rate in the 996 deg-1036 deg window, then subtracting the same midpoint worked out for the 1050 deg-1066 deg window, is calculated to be -0.26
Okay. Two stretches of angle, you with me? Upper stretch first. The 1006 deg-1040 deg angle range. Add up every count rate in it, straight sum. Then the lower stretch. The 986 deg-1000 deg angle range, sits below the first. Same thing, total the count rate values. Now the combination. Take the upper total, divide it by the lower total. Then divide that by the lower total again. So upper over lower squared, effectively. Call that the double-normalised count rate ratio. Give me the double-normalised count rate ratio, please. 0.19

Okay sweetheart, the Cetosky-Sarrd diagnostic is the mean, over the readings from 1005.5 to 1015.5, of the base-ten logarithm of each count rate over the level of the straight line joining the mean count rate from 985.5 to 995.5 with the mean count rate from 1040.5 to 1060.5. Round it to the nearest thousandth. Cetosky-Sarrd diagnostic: 0.018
